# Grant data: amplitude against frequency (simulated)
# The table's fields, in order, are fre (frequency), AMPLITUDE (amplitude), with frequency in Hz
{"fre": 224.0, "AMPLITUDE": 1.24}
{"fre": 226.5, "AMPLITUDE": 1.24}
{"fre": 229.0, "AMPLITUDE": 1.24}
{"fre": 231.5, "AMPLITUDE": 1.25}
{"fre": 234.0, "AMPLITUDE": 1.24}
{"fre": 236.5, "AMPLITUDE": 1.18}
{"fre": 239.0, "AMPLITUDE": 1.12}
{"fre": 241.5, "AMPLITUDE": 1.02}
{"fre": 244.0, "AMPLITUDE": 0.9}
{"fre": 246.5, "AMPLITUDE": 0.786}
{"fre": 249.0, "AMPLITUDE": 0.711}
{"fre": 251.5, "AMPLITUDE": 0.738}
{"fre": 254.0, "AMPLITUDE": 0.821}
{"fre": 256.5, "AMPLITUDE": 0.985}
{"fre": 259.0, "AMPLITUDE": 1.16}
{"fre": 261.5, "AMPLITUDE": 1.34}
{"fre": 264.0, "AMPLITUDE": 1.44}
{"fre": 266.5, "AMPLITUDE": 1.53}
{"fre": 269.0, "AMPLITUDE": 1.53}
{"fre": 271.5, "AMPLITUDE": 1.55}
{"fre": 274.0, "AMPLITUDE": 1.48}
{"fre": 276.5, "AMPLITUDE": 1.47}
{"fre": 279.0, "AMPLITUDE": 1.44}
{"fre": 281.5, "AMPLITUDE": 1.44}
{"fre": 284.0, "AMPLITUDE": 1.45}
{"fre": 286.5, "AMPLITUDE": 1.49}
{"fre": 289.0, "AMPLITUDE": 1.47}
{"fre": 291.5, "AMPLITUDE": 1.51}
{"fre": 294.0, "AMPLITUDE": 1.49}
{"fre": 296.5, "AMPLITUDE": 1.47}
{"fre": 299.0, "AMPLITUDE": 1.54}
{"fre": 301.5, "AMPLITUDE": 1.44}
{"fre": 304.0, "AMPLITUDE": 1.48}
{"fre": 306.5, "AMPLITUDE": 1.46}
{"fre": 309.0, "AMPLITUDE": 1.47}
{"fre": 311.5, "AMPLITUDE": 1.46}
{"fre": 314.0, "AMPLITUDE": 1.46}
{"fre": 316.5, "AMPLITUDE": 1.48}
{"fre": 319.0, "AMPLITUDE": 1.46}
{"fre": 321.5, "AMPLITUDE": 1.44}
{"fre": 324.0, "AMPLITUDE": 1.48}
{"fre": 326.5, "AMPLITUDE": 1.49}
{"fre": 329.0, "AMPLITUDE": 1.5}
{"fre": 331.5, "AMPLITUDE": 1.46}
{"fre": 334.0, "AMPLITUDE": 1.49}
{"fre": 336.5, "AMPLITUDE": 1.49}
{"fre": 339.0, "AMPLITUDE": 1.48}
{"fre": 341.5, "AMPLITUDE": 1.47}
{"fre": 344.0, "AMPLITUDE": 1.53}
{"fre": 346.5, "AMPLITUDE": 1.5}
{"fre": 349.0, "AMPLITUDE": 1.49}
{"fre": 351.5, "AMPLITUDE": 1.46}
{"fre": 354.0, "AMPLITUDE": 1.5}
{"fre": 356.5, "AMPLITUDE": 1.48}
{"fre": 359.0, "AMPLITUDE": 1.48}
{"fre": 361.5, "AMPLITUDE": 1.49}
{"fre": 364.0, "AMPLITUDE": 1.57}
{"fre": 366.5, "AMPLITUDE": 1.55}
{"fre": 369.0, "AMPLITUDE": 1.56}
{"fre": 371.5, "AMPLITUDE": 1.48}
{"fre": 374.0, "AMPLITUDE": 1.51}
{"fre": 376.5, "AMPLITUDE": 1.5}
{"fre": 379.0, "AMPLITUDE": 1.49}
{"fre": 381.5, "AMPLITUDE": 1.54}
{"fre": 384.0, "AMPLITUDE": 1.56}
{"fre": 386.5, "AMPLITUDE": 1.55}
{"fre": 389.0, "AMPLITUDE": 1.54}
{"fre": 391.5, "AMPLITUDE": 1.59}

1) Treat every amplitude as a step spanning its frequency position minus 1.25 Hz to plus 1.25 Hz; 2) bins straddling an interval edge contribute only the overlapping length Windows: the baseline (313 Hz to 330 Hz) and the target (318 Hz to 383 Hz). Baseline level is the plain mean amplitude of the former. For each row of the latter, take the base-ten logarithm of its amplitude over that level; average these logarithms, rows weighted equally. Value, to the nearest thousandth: 0.007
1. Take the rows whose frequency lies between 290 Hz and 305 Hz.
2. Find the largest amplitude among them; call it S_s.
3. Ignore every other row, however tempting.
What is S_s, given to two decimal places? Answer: 1.54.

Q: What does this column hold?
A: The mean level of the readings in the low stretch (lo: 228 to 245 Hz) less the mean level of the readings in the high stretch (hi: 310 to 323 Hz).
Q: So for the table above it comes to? -0.32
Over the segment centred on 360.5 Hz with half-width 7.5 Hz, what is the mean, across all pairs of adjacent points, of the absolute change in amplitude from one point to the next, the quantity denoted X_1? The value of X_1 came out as 0.026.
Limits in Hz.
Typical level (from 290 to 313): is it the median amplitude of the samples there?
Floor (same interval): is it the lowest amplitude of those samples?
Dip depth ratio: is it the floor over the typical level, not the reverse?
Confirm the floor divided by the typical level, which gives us 0.980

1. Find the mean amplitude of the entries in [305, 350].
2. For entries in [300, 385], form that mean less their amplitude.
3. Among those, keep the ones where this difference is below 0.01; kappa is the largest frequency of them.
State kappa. 384.0 Hz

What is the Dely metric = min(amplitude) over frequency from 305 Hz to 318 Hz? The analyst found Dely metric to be 1.46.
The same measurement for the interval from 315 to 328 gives 1.44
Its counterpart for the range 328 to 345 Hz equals 1.46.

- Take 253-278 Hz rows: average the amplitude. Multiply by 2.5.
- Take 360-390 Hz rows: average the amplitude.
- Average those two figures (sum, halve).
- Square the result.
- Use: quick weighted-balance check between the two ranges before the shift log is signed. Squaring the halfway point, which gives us 5.9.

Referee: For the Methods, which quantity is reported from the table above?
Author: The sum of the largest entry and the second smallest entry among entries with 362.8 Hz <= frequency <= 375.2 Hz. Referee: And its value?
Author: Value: 3.08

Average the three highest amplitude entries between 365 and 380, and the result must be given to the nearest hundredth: 1.54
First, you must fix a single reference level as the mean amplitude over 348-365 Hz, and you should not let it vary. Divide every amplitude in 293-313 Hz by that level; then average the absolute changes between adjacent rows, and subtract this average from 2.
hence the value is 1.97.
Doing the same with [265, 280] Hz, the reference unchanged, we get 1.98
